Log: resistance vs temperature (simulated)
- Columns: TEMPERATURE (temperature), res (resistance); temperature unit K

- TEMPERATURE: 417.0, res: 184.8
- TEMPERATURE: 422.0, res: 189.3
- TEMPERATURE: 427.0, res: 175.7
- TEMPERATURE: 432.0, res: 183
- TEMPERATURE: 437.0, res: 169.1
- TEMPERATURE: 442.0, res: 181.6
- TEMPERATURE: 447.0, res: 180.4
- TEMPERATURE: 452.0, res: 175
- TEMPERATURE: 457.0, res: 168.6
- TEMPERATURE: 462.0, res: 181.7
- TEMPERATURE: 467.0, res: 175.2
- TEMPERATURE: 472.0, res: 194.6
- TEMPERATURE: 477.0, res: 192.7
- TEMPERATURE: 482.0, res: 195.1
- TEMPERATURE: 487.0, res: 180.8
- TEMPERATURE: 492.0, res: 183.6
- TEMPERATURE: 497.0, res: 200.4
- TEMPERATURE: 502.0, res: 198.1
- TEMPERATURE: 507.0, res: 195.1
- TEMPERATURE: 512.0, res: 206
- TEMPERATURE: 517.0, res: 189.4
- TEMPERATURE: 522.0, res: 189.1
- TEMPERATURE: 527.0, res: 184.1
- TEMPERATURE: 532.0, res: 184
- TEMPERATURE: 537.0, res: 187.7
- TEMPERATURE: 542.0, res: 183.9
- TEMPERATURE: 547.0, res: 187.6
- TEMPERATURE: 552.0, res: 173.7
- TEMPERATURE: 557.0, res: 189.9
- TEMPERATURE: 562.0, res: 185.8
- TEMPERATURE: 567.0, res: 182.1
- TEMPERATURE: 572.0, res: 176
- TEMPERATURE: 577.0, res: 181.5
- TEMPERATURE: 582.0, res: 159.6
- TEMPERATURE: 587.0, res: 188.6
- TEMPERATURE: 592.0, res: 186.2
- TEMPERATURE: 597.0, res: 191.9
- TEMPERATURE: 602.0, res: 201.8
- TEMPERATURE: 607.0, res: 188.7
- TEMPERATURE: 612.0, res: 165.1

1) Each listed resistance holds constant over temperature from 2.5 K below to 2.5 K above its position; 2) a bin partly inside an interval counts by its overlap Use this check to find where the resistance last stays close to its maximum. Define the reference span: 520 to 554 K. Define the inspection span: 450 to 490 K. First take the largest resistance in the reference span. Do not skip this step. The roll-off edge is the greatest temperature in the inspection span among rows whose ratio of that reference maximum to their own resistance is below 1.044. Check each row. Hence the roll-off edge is 482.0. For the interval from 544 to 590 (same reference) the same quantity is 587.0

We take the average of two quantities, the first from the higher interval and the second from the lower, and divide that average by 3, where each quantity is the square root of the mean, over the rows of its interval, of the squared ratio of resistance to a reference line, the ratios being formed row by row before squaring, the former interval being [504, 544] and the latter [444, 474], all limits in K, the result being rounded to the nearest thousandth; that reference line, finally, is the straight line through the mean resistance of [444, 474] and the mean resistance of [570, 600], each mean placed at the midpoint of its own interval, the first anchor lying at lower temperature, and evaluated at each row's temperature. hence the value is 0.343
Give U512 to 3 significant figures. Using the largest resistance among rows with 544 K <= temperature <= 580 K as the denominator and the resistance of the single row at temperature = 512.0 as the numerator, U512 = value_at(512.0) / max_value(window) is 1.08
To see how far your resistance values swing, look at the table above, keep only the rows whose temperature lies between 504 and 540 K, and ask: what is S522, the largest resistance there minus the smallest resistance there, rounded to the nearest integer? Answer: 22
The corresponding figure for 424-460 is 14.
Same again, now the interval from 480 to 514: 25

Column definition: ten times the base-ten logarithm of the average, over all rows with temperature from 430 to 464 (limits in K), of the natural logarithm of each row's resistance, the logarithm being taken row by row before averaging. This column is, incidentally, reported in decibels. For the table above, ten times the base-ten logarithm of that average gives 7.14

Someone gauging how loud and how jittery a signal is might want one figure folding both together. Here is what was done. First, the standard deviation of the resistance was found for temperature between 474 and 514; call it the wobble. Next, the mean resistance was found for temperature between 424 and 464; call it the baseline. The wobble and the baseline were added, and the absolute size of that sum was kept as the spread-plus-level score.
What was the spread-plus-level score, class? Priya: 185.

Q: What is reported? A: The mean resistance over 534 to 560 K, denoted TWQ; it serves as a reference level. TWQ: 185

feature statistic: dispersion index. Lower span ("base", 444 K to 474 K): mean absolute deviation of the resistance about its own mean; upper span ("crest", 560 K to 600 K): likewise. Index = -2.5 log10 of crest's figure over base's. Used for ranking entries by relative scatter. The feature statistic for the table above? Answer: -0.1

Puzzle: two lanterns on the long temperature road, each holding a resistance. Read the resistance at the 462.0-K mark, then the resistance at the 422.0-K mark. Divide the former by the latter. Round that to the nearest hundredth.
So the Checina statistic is 0.96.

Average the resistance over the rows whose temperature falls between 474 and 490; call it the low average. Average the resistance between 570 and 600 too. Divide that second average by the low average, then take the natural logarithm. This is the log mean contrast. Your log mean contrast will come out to -0.05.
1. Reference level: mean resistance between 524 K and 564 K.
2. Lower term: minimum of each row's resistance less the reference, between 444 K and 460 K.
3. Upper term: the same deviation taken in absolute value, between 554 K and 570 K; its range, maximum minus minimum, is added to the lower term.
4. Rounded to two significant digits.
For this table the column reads -12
